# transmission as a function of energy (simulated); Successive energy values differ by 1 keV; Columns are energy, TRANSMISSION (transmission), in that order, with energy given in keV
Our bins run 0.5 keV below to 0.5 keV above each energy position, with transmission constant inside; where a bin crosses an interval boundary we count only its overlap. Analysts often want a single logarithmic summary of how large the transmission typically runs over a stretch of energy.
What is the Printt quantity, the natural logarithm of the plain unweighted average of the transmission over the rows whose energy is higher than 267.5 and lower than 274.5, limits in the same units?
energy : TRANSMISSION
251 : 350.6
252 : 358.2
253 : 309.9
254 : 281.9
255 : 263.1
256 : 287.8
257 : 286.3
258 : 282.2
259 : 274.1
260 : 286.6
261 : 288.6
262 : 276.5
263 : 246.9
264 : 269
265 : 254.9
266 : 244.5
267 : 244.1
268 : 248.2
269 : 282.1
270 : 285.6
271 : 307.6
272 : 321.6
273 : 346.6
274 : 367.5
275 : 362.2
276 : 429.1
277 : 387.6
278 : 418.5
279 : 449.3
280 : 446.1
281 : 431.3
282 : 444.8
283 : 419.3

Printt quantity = 5.73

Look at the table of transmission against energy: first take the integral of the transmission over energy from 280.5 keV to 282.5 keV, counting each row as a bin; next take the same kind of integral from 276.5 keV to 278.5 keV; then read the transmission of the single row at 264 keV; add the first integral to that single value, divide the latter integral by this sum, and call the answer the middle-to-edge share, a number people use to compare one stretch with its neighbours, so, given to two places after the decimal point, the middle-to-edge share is 0.70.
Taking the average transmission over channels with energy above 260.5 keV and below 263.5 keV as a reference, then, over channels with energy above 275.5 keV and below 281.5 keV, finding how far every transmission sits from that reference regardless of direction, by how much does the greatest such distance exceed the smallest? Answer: 62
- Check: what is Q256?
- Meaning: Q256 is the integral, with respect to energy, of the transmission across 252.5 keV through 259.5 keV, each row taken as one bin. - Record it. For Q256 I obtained 1985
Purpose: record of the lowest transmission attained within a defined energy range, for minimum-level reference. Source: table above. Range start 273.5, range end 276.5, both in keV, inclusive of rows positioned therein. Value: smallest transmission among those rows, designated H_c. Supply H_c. 362.2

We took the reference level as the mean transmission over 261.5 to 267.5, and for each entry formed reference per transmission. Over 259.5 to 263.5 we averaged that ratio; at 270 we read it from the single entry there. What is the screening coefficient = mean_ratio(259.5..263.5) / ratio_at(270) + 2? 3.04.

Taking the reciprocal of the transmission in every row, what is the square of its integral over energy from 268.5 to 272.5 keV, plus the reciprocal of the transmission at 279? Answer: 0.0024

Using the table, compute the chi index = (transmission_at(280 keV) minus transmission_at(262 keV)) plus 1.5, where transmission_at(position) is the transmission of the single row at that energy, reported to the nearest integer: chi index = 171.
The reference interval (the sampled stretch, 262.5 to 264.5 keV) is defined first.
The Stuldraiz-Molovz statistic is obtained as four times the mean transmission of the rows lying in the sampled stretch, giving 1032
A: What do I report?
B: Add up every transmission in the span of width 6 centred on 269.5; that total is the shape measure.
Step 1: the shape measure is 1689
